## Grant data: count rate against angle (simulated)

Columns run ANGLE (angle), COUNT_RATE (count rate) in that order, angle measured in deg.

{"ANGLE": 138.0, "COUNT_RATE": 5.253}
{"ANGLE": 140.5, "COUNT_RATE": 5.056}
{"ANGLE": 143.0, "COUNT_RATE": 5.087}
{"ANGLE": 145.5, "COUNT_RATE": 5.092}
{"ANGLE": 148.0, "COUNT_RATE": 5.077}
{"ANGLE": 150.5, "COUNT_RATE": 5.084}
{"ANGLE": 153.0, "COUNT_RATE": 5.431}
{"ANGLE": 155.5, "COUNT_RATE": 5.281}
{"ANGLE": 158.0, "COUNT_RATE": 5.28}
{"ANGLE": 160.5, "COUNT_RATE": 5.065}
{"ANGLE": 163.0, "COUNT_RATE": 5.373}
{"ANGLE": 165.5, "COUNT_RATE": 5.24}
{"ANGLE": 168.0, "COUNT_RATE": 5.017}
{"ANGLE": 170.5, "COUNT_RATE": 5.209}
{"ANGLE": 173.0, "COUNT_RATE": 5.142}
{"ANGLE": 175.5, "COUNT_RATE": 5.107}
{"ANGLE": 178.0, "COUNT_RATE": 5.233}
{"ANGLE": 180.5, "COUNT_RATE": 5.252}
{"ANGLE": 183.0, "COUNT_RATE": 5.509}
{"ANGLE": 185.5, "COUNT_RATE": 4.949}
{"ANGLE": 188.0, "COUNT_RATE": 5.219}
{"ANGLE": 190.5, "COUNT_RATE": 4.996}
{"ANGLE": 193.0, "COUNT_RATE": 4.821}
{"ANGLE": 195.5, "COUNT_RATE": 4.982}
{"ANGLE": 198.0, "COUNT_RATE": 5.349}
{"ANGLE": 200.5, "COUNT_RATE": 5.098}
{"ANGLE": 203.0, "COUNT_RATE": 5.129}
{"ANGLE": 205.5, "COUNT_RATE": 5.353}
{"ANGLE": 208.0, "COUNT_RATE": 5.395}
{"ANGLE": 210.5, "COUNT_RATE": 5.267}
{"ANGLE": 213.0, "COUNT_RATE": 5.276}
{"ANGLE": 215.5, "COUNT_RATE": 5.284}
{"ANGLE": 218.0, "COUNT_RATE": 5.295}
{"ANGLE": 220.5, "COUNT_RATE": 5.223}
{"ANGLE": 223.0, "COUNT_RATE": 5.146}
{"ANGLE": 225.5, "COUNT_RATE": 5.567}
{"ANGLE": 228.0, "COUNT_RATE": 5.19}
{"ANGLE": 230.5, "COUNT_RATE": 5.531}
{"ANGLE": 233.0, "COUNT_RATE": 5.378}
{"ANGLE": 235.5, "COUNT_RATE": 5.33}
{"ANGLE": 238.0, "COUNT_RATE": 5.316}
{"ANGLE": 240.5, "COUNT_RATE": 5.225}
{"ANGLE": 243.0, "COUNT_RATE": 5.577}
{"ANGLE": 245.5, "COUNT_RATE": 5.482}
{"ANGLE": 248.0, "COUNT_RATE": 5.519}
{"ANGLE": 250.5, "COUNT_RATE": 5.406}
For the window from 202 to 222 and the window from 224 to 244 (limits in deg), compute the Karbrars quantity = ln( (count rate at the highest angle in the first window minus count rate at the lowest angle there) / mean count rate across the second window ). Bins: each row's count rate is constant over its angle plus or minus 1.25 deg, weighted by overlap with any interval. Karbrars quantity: -4.0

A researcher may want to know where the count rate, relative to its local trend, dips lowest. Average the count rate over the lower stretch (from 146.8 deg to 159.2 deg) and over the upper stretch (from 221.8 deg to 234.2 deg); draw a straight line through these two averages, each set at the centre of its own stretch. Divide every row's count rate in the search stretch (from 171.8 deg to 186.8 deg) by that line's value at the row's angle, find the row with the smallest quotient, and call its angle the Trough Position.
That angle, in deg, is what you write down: 185.5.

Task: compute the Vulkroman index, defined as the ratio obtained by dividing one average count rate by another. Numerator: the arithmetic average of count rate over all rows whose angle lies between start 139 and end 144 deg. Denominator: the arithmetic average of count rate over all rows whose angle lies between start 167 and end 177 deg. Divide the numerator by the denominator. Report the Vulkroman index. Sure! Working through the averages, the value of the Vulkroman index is 0.991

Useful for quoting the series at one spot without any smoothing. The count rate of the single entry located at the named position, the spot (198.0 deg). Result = 5.349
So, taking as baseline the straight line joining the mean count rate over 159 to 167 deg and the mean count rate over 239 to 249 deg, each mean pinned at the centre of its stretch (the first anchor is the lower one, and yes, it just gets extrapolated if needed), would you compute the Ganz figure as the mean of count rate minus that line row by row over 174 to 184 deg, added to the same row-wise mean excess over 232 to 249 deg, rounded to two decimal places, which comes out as -0.03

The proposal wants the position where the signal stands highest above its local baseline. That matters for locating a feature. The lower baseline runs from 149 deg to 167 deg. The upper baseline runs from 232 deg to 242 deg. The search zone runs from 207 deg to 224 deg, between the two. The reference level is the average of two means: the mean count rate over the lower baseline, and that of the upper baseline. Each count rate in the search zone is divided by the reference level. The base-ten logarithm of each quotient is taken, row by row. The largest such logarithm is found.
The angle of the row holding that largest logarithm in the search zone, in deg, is 208.0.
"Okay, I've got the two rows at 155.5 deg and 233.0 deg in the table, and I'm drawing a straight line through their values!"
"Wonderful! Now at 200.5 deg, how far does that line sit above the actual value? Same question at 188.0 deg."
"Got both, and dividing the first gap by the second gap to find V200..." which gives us 2.3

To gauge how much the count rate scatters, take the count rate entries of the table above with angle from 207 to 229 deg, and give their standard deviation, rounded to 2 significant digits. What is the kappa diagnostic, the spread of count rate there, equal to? 0.12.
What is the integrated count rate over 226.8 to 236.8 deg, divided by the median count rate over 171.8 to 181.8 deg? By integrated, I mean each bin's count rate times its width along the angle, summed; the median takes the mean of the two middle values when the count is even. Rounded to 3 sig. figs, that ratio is 10.3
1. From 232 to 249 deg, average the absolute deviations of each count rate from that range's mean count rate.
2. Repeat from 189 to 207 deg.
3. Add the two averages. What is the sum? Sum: 0.25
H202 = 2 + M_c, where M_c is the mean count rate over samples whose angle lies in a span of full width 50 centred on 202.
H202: 7.22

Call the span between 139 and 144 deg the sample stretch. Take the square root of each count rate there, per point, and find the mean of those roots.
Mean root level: 2.25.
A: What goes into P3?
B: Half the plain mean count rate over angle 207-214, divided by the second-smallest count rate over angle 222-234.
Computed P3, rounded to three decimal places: 0.512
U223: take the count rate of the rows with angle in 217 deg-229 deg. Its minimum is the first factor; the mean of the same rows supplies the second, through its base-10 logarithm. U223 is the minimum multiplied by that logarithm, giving 3.72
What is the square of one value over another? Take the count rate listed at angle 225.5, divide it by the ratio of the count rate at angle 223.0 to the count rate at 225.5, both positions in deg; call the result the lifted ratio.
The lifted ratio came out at 6.02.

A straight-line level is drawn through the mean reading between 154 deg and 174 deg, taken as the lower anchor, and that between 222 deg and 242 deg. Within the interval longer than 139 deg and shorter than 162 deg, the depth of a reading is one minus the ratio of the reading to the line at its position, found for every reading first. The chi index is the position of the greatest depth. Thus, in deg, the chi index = 160.5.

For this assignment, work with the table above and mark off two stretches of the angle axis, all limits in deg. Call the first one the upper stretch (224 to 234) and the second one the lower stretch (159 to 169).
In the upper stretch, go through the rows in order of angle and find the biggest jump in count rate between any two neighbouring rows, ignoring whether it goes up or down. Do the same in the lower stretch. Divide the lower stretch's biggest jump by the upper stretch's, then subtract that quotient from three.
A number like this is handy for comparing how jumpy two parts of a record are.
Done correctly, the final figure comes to 2.18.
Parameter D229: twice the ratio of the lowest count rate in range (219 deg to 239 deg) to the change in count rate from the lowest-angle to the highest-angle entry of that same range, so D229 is 111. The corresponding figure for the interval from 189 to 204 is 72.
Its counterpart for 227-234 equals 55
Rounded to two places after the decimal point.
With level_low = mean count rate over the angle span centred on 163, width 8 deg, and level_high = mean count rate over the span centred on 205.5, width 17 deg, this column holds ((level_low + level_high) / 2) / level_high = 1.00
